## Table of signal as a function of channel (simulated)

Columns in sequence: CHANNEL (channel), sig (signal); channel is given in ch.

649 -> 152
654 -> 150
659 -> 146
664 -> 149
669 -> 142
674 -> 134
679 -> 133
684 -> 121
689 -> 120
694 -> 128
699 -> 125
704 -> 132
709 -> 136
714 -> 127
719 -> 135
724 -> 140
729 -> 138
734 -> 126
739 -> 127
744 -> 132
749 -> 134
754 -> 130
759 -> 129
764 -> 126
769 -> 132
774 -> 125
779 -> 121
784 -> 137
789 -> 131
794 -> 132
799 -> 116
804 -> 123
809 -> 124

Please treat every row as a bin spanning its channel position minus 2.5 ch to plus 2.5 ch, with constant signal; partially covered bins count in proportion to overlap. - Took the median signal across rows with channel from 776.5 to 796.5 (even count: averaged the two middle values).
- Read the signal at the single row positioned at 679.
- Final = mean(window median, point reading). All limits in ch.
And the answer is 132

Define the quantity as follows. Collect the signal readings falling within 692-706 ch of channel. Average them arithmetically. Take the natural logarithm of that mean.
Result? 4.85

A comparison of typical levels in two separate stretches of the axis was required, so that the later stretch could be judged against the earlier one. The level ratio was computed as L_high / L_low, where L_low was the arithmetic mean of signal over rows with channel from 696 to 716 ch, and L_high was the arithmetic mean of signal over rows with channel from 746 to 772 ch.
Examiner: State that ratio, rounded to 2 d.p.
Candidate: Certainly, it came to 1.00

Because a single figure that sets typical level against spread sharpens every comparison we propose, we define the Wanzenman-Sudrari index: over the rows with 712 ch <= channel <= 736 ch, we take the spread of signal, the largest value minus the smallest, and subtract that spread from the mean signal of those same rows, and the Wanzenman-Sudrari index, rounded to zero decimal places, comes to 119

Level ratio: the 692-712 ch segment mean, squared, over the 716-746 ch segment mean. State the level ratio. 128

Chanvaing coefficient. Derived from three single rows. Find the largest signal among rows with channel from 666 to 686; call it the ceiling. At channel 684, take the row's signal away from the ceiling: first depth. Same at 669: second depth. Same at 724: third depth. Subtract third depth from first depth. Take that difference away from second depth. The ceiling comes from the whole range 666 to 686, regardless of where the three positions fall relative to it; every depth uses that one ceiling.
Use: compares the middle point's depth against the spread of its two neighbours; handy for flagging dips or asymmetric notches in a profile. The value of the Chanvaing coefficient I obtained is -19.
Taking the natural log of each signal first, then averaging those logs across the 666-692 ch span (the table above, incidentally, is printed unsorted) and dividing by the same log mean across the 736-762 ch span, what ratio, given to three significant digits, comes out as 1.00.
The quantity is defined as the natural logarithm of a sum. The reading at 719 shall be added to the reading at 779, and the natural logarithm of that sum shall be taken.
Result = 5.55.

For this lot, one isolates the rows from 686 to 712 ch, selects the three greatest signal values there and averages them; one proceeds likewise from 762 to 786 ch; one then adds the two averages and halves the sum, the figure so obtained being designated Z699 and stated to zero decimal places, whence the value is 132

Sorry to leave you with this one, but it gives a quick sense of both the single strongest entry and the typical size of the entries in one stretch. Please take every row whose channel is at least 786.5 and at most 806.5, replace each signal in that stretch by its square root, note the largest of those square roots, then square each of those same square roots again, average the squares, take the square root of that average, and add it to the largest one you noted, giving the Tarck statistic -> 22.7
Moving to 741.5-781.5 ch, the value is 22.9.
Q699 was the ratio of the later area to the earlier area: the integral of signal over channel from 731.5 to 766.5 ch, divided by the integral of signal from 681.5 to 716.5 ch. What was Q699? 1.02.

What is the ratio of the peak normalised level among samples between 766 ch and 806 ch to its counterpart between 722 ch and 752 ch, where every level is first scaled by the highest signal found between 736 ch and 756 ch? 0.98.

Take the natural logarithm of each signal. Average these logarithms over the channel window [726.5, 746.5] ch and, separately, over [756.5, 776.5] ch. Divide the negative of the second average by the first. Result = -0.996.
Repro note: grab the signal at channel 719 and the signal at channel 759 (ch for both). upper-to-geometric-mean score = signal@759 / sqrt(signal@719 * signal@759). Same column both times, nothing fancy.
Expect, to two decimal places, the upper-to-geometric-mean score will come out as 0.98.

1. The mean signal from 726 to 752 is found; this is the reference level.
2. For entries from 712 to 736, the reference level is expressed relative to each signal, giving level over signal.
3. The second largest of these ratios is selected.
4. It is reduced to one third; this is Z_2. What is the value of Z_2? 0.345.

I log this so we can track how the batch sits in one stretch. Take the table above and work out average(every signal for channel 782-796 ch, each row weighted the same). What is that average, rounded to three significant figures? 133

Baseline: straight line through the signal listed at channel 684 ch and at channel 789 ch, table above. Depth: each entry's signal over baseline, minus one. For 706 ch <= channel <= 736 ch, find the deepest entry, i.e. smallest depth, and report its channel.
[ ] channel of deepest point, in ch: 734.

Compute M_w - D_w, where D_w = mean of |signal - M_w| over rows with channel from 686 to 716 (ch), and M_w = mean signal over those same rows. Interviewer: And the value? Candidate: 124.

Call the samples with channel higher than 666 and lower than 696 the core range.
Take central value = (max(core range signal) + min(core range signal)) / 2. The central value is 131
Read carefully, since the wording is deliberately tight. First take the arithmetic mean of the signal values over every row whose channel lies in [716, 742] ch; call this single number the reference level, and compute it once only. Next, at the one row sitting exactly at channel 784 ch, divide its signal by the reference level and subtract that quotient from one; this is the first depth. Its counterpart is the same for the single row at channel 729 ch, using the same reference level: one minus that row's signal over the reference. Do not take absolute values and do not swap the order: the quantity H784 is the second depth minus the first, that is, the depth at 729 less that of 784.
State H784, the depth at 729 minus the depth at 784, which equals -0.01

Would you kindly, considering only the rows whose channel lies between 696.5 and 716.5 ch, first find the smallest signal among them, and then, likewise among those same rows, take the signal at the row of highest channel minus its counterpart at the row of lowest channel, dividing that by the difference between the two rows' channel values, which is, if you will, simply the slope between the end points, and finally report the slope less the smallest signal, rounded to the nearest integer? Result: -125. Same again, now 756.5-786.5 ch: -121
